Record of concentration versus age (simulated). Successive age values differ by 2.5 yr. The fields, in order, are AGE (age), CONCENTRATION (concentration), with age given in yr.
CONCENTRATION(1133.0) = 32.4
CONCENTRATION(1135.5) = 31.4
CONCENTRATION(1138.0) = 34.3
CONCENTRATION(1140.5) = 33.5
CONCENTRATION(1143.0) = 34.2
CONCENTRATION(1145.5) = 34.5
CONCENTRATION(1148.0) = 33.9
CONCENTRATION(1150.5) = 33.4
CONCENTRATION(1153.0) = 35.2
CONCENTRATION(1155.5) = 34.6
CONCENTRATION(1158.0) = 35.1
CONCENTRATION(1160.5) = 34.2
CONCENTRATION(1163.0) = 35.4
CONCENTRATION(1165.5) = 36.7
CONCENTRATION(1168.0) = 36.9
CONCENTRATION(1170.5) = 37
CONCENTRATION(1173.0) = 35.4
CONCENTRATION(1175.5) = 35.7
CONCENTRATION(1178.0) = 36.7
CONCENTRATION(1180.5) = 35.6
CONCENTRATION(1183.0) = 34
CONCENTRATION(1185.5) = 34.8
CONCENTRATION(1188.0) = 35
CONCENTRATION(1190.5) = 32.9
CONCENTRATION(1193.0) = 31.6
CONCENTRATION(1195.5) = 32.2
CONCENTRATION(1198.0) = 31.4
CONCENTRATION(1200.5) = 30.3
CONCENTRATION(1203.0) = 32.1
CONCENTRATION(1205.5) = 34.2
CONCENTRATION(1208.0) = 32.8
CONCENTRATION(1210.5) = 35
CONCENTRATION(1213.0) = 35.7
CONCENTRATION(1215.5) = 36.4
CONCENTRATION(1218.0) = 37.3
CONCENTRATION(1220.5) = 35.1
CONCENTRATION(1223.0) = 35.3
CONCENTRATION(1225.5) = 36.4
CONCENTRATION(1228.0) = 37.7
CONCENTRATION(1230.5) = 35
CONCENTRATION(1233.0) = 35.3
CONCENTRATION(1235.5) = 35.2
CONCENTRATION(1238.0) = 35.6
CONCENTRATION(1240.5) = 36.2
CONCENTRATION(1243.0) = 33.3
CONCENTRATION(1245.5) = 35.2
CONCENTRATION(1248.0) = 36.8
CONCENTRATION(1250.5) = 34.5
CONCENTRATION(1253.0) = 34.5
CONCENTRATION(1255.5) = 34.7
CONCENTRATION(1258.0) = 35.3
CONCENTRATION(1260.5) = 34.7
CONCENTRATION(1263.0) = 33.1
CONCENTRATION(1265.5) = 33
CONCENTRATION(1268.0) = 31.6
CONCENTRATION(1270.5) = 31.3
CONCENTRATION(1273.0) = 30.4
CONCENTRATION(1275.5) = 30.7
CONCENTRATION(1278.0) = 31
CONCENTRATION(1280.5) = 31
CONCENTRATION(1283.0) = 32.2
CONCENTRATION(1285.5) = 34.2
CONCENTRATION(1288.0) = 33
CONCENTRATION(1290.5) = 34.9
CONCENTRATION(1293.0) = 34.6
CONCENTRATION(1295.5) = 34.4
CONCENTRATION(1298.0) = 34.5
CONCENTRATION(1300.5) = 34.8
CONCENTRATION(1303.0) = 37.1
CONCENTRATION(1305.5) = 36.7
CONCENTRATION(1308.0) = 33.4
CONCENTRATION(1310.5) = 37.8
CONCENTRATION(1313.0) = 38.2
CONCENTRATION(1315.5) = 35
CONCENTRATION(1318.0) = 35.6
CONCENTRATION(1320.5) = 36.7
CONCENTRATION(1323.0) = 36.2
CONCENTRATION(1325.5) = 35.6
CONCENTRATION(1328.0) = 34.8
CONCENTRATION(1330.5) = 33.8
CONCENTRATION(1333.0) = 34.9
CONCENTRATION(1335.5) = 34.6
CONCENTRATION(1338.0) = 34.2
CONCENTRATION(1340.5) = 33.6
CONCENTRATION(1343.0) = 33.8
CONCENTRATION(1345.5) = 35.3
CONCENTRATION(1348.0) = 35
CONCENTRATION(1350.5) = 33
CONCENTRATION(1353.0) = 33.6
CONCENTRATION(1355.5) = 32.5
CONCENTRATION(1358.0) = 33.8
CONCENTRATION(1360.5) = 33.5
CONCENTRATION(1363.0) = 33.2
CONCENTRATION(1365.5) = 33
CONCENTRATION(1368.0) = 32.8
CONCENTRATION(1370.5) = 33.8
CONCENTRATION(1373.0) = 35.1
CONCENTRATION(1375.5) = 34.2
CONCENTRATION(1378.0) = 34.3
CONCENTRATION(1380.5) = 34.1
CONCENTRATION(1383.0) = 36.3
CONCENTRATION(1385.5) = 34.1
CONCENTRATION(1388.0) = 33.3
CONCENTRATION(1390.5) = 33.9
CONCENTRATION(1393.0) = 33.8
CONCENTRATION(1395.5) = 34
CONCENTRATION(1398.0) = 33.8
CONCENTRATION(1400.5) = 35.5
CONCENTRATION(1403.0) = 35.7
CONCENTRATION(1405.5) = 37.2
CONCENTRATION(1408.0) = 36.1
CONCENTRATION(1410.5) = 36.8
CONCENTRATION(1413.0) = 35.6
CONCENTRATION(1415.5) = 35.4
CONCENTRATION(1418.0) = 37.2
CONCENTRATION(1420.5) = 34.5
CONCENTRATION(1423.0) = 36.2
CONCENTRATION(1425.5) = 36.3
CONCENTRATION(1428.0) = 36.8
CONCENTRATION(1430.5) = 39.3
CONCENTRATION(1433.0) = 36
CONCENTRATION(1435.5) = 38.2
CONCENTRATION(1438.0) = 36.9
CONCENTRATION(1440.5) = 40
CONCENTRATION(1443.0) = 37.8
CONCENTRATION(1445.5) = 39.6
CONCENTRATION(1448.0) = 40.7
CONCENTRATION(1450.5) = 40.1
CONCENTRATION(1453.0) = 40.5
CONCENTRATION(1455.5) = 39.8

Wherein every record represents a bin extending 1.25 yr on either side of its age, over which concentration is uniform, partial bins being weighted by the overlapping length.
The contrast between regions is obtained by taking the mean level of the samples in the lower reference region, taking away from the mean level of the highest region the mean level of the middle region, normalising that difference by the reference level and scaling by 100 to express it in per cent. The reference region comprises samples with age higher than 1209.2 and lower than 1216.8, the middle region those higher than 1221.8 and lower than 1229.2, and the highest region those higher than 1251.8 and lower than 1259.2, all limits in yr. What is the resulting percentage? -4.6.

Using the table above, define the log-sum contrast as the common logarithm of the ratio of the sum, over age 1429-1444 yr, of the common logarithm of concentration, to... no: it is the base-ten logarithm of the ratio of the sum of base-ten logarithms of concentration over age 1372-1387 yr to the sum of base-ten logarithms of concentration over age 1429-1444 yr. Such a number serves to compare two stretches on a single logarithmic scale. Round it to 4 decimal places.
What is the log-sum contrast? -0.0111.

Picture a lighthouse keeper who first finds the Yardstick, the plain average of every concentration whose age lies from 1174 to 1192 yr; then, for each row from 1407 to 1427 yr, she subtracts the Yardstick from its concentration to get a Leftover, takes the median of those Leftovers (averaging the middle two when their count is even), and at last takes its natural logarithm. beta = 0.2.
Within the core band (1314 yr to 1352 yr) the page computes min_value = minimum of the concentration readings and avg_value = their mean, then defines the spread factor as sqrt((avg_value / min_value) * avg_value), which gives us 6.06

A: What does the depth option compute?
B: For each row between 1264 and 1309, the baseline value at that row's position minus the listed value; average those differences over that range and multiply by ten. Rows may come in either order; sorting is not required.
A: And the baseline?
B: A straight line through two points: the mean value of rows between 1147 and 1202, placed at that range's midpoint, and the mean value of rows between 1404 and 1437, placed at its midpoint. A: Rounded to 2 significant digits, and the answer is 22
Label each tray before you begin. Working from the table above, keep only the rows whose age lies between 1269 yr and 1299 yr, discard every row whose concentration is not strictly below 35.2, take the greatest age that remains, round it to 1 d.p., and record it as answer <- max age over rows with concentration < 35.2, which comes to 1298.0 yr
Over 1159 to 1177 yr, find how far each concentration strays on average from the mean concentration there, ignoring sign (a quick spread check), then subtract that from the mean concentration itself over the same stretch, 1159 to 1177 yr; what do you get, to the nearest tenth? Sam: 35.1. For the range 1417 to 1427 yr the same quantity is 35.3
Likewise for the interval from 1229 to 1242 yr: 35.1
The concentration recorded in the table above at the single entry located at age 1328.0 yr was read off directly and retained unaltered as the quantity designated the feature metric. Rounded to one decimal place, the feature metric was 34.8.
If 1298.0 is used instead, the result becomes 34.5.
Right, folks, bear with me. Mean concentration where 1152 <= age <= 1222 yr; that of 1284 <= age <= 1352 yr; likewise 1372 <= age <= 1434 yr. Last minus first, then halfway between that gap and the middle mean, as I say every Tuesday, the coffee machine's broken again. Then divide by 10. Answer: 1.79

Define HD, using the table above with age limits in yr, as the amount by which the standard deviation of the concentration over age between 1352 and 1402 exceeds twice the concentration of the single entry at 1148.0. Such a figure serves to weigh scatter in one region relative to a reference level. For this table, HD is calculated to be -67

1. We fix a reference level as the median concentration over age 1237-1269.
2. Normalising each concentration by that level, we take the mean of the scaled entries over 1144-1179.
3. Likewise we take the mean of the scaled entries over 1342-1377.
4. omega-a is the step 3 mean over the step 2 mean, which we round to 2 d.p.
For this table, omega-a 0.96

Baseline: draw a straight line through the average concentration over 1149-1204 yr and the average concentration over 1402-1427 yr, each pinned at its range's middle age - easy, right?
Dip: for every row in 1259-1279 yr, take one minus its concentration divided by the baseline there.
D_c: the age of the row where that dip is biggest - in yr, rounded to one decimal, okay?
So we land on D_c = 1273.0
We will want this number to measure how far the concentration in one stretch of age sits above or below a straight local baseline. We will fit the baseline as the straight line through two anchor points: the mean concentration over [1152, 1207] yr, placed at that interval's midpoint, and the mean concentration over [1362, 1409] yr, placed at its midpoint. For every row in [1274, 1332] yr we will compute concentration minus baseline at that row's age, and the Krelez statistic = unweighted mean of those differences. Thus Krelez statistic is 0.2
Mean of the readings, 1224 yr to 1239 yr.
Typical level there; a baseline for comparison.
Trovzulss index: 35.9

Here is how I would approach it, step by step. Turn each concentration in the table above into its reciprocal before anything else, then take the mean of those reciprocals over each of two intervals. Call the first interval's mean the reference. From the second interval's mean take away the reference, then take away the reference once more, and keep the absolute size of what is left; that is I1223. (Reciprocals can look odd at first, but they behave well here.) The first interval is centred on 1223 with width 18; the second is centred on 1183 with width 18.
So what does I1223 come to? 0.027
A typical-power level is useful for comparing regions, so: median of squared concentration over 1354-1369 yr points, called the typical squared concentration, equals 1096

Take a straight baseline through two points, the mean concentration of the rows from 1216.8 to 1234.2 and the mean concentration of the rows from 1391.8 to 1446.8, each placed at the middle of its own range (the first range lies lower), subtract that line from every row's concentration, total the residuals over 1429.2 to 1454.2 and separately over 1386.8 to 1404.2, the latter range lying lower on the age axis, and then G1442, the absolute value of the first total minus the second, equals 39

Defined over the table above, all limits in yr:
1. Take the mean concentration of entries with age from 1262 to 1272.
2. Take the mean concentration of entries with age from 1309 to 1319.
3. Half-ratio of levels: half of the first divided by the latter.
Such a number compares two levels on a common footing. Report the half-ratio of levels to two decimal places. 0.44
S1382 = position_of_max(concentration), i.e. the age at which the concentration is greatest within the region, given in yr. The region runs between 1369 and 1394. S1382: 1383.0 yr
